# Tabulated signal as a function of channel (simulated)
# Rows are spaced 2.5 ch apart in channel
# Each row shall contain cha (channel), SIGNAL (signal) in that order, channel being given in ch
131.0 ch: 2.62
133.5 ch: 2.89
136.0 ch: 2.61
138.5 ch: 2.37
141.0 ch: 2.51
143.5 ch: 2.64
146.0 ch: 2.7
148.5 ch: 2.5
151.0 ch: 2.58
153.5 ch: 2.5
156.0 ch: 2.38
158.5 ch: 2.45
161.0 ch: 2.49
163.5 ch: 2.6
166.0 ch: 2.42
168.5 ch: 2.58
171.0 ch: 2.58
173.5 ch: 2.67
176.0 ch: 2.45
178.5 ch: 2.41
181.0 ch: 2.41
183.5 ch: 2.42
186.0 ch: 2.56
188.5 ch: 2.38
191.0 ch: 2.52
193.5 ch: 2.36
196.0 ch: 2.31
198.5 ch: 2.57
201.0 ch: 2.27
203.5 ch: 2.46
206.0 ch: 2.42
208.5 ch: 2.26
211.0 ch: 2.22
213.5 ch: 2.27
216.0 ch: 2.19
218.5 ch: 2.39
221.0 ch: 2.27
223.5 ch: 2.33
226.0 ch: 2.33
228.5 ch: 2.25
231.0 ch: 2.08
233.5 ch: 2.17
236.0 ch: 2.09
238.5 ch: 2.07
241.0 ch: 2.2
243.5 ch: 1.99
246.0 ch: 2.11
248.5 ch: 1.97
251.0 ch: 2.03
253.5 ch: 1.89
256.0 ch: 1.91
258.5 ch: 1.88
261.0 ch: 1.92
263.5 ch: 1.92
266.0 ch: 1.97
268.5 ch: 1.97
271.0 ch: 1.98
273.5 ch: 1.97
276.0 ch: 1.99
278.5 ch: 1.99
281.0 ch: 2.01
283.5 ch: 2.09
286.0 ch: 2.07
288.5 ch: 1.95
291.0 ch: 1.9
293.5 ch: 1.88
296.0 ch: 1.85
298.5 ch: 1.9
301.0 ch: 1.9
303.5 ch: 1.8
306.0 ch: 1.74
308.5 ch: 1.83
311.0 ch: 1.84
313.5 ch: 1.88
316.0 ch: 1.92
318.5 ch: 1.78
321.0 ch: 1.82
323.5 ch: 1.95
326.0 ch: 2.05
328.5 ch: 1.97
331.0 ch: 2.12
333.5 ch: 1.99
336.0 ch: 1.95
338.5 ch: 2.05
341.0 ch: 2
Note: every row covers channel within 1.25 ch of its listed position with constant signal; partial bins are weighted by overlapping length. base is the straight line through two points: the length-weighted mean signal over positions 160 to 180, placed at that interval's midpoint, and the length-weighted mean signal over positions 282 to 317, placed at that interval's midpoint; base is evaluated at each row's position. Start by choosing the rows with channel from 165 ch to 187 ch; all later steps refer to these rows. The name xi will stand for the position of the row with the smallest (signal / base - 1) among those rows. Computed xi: 166.0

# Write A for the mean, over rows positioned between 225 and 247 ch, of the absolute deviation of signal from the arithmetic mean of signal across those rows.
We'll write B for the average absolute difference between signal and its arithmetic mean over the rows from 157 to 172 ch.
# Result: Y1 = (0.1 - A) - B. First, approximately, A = 0.08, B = 0.067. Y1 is -0.050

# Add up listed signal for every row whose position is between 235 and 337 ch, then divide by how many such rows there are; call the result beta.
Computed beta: 1.95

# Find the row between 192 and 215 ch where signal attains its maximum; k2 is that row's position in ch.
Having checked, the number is 198.5 ch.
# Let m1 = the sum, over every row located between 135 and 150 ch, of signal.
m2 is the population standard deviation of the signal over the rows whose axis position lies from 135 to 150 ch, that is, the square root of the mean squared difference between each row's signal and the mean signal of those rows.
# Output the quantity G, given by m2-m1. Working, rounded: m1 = 15.3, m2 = 0.108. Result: -15.2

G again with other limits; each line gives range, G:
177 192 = -14.6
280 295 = -11.8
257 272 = -11.6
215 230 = -13.7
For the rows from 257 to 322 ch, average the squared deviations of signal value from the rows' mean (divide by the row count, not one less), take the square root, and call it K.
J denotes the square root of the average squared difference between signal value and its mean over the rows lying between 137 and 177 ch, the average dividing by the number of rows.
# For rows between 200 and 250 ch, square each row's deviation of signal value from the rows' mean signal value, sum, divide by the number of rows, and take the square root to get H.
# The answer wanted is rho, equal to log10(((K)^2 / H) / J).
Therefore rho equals -0.26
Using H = 0.13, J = 0.097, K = 0.084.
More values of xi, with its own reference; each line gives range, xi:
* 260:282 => 261.0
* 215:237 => 231.0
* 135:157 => 138.5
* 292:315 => 306.0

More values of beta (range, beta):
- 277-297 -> 1.97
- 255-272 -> 1.94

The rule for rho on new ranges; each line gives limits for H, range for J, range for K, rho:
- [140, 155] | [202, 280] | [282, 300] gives -0.22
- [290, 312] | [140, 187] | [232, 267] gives 0.33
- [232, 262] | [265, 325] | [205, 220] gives -0.11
